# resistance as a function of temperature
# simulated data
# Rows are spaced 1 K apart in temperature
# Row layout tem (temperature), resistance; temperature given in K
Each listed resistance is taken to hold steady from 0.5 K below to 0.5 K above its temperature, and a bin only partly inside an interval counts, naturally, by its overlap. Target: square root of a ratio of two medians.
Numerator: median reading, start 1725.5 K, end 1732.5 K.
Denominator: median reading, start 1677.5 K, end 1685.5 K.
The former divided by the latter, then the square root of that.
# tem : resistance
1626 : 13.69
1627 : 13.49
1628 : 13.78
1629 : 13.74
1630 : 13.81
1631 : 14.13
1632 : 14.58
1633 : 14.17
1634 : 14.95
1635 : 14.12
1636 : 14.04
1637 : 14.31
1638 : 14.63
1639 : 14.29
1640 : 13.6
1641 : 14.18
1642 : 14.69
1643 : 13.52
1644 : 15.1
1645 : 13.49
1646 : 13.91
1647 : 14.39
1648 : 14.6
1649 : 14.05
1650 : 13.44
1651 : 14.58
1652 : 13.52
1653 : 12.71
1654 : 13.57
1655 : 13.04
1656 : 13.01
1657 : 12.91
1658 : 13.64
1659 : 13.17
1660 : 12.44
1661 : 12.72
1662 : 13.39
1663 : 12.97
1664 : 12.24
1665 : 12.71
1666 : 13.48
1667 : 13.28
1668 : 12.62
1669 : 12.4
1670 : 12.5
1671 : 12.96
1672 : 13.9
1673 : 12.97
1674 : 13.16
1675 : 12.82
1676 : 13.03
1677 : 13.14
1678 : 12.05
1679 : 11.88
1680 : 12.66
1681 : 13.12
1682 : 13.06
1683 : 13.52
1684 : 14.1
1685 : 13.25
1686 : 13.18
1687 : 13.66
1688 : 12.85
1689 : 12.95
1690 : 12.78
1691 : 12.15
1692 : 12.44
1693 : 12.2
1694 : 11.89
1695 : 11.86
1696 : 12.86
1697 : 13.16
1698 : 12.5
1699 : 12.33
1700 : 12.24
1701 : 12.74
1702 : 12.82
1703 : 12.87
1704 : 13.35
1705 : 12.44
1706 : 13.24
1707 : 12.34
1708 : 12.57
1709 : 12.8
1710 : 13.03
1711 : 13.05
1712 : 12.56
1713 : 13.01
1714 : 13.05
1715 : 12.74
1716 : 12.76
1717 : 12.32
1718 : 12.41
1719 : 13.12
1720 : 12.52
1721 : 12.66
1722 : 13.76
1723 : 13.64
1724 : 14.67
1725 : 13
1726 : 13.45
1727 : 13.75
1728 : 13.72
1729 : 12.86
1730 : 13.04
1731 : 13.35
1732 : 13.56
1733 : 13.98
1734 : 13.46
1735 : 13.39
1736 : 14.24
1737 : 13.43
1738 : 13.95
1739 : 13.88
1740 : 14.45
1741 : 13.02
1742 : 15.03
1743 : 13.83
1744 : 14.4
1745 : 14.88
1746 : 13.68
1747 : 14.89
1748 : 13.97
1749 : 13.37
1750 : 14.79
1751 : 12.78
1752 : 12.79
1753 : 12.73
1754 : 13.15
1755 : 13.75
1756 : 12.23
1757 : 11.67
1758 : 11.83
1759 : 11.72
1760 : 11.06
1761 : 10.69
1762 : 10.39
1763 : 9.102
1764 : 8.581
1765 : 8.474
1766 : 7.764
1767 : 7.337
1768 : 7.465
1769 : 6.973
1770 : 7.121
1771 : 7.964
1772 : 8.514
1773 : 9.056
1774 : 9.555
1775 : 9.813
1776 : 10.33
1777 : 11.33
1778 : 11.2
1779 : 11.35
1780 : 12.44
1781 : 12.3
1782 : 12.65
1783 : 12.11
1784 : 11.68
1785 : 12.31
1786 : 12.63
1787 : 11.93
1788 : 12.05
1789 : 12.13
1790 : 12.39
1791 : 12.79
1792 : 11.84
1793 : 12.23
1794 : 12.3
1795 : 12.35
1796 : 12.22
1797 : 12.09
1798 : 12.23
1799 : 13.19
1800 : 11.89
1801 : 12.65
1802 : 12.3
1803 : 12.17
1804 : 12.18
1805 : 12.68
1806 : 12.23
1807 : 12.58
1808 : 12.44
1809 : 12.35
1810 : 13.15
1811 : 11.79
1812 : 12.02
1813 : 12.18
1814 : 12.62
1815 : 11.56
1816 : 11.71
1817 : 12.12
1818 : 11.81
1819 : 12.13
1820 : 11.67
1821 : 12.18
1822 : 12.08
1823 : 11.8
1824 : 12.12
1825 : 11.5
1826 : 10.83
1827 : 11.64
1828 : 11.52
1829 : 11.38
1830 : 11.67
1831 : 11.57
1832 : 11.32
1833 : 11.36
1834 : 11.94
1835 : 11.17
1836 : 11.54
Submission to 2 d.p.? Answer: 1.01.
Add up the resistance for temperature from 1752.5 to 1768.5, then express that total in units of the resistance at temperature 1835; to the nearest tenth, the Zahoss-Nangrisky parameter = 15.0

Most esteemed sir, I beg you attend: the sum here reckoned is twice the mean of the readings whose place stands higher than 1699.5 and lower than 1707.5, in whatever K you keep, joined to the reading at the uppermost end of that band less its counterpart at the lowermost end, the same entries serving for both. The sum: 26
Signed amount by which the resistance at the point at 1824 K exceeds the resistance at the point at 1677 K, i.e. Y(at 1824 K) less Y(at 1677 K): -1.0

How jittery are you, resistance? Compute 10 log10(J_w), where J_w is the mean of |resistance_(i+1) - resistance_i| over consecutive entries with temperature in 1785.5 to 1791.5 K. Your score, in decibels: -5.1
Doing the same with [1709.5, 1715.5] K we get -5.8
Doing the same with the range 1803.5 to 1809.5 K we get -5.1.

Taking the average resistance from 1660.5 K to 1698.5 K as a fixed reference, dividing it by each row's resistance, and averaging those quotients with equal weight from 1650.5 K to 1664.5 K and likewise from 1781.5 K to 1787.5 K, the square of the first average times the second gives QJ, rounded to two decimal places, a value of 1.01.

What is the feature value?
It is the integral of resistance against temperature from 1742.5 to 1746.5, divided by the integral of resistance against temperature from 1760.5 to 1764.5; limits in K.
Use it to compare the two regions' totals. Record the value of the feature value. 1.47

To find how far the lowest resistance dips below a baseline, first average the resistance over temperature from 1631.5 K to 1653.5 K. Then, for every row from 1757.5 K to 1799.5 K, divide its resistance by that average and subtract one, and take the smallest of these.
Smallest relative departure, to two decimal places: -0.51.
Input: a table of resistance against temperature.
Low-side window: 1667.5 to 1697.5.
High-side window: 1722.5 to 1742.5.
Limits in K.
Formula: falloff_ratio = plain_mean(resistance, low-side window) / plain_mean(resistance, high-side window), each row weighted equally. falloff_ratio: 0.94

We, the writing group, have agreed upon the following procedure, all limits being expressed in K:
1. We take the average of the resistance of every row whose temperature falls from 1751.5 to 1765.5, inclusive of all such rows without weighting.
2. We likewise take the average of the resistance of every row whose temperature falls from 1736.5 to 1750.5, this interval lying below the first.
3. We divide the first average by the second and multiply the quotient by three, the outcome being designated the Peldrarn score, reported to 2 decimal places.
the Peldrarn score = 2.40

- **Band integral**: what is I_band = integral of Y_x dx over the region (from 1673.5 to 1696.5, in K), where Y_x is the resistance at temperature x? 295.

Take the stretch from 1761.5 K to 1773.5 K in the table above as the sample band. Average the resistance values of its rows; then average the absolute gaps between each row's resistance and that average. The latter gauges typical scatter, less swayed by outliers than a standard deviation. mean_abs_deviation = 0.8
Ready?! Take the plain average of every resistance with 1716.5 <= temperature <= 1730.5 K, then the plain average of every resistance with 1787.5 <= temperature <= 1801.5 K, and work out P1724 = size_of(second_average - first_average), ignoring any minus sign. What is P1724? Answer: 0.9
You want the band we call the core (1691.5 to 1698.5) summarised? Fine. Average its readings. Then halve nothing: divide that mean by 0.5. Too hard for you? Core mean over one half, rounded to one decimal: 24.8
